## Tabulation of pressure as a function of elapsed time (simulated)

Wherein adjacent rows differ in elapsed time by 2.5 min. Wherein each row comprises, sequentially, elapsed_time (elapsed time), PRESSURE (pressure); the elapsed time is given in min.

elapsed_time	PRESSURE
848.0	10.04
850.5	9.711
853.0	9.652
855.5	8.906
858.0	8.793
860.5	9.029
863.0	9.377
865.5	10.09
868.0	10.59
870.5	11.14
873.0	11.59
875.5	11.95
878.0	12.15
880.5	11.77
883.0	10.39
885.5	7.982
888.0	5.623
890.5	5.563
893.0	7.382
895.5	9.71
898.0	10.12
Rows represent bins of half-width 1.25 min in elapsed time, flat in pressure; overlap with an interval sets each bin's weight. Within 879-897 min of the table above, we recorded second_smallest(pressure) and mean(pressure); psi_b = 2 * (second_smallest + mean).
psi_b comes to 28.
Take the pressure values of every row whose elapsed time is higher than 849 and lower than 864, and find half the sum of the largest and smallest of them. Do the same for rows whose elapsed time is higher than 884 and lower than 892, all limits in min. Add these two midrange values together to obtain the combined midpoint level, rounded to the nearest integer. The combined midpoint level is 16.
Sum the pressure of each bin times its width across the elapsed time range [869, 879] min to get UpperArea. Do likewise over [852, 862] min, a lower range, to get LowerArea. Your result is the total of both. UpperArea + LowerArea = 208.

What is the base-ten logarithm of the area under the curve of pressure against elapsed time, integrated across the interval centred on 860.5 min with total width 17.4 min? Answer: 2.22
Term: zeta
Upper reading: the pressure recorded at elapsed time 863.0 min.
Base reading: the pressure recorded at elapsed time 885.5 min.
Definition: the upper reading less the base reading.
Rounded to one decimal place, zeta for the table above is 1.4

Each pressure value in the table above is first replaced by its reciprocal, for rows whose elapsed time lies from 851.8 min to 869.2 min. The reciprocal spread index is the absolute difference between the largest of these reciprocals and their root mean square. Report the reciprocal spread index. 0.008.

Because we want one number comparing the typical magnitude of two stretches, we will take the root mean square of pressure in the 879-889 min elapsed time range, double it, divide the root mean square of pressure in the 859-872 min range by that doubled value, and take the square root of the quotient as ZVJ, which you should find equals 0.74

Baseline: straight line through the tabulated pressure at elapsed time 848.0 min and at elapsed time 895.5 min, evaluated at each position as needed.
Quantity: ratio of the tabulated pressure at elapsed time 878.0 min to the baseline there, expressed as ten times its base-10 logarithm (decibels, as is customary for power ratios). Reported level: 0.9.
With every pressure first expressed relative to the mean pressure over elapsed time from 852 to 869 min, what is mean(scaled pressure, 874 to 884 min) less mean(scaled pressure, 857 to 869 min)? 0.2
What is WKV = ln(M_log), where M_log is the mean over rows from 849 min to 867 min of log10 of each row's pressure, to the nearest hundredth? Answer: -0.03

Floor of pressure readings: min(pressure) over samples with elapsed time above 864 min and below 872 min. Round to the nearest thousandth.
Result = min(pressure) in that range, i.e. 10.090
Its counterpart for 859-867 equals 9.029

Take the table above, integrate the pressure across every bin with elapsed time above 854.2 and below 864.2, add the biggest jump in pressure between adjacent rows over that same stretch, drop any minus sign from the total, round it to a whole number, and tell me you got 91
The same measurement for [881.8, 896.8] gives 119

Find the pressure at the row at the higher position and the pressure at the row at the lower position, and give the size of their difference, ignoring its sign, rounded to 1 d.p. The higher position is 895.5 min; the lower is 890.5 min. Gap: 4.1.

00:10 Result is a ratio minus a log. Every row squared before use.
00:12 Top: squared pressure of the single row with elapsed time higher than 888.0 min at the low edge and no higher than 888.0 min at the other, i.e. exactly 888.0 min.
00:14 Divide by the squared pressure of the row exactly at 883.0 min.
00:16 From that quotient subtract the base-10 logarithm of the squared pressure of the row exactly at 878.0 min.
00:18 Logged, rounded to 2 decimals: -1.88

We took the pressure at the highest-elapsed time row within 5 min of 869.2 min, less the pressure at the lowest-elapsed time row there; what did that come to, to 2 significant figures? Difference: 1.5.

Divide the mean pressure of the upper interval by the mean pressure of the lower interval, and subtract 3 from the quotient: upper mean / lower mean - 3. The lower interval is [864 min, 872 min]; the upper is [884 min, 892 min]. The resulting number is -2.4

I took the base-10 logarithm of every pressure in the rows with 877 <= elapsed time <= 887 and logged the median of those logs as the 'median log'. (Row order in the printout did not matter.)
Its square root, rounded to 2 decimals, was 1.02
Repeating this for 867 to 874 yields 1.02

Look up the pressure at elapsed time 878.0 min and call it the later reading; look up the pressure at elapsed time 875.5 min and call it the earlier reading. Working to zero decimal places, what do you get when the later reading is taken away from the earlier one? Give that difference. 0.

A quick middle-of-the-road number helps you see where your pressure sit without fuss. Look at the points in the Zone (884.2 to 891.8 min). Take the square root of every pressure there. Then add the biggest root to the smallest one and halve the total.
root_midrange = 2.59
